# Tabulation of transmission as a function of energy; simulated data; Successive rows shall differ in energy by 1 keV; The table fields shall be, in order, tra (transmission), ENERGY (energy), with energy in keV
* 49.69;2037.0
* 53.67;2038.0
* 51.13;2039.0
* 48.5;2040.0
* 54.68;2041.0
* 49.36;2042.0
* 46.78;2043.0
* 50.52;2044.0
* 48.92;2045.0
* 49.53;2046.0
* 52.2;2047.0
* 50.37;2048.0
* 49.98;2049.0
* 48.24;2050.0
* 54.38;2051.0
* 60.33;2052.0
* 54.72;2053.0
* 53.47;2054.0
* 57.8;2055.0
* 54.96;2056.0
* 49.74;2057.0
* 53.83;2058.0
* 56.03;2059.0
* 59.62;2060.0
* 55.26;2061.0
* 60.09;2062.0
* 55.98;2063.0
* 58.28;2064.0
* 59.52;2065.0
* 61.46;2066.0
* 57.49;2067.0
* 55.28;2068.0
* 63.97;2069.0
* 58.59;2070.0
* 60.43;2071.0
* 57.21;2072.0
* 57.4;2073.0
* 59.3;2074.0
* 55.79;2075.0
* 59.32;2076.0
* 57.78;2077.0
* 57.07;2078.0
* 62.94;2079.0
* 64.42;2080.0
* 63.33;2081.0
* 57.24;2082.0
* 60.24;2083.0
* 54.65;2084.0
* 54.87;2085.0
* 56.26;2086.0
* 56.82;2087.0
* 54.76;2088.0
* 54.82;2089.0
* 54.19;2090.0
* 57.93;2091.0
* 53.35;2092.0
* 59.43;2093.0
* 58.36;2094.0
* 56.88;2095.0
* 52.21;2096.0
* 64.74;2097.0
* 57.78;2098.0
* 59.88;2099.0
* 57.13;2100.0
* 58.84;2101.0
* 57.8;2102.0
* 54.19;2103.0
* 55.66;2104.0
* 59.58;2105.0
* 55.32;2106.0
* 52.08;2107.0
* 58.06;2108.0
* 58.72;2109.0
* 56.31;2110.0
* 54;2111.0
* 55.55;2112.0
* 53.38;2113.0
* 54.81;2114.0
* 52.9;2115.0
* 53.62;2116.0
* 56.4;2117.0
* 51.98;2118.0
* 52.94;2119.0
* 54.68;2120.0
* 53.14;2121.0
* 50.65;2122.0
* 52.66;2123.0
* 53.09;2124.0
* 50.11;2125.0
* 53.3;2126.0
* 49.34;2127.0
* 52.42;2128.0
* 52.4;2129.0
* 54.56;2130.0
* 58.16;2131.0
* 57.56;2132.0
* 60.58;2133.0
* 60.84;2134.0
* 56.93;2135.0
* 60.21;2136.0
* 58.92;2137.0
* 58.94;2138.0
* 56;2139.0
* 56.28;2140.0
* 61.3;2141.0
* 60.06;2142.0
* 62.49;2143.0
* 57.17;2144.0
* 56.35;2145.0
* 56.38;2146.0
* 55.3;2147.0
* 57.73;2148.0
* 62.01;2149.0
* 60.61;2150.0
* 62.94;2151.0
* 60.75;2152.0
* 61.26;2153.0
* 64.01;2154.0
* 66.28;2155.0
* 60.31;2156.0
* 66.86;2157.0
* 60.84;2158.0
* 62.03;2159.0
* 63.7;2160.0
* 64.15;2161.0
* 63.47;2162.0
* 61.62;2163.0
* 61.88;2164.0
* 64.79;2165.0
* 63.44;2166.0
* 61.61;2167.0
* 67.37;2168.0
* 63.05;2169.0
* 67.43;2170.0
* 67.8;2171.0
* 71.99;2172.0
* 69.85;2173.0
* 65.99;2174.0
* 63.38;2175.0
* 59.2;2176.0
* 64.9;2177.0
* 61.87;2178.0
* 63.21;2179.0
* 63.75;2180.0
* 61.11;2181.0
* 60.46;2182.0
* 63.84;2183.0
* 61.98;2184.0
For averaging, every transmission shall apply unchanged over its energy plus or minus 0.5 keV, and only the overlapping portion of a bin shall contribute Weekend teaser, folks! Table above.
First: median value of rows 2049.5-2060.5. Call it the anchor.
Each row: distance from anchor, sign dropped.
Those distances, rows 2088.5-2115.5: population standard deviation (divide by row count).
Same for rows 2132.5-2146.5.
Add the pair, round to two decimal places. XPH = 4.21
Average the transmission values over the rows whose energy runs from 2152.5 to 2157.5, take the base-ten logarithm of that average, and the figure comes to 1.80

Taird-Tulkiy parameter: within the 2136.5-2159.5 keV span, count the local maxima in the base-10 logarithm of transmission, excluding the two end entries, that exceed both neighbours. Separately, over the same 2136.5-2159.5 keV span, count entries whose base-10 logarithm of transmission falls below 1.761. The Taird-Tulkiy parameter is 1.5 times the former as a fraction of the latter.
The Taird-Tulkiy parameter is 2.00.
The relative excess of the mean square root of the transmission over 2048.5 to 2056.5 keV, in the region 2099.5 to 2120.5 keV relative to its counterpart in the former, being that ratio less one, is 0.01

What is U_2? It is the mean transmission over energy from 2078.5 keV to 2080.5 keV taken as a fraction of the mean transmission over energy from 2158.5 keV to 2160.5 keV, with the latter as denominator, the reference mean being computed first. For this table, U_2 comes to 1.01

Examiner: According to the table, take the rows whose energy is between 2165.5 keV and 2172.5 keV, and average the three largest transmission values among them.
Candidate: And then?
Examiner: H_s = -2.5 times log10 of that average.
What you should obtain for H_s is -4.60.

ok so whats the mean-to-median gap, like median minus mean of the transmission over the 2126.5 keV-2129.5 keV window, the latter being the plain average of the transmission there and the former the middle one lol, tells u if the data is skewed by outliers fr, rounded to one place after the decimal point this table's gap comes 1.0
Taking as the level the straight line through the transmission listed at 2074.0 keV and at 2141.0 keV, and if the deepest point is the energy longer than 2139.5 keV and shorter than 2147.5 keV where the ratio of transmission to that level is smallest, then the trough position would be 2147.0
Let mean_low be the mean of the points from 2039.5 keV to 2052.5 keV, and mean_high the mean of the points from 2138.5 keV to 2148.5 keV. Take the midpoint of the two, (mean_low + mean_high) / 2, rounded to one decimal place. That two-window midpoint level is 54.5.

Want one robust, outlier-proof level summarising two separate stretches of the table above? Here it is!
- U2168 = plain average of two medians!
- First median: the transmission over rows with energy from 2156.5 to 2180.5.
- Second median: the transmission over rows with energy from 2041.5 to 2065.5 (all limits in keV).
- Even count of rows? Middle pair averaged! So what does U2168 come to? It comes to 59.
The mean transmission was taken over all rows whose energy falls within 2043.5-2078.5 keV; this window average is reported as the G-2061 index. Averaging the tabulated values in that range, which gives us 56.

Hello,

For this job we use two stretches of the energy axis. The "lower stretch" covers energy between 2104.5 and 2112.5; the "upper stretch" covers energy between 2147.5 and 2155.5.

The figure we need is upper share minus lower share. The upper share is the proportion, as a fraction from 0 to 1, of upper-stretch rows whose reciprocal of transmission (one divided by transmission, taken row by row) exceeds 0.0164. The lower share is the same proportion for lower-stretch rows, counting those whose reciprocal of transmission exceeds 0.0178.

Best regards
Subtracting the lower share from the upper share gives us -0.1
